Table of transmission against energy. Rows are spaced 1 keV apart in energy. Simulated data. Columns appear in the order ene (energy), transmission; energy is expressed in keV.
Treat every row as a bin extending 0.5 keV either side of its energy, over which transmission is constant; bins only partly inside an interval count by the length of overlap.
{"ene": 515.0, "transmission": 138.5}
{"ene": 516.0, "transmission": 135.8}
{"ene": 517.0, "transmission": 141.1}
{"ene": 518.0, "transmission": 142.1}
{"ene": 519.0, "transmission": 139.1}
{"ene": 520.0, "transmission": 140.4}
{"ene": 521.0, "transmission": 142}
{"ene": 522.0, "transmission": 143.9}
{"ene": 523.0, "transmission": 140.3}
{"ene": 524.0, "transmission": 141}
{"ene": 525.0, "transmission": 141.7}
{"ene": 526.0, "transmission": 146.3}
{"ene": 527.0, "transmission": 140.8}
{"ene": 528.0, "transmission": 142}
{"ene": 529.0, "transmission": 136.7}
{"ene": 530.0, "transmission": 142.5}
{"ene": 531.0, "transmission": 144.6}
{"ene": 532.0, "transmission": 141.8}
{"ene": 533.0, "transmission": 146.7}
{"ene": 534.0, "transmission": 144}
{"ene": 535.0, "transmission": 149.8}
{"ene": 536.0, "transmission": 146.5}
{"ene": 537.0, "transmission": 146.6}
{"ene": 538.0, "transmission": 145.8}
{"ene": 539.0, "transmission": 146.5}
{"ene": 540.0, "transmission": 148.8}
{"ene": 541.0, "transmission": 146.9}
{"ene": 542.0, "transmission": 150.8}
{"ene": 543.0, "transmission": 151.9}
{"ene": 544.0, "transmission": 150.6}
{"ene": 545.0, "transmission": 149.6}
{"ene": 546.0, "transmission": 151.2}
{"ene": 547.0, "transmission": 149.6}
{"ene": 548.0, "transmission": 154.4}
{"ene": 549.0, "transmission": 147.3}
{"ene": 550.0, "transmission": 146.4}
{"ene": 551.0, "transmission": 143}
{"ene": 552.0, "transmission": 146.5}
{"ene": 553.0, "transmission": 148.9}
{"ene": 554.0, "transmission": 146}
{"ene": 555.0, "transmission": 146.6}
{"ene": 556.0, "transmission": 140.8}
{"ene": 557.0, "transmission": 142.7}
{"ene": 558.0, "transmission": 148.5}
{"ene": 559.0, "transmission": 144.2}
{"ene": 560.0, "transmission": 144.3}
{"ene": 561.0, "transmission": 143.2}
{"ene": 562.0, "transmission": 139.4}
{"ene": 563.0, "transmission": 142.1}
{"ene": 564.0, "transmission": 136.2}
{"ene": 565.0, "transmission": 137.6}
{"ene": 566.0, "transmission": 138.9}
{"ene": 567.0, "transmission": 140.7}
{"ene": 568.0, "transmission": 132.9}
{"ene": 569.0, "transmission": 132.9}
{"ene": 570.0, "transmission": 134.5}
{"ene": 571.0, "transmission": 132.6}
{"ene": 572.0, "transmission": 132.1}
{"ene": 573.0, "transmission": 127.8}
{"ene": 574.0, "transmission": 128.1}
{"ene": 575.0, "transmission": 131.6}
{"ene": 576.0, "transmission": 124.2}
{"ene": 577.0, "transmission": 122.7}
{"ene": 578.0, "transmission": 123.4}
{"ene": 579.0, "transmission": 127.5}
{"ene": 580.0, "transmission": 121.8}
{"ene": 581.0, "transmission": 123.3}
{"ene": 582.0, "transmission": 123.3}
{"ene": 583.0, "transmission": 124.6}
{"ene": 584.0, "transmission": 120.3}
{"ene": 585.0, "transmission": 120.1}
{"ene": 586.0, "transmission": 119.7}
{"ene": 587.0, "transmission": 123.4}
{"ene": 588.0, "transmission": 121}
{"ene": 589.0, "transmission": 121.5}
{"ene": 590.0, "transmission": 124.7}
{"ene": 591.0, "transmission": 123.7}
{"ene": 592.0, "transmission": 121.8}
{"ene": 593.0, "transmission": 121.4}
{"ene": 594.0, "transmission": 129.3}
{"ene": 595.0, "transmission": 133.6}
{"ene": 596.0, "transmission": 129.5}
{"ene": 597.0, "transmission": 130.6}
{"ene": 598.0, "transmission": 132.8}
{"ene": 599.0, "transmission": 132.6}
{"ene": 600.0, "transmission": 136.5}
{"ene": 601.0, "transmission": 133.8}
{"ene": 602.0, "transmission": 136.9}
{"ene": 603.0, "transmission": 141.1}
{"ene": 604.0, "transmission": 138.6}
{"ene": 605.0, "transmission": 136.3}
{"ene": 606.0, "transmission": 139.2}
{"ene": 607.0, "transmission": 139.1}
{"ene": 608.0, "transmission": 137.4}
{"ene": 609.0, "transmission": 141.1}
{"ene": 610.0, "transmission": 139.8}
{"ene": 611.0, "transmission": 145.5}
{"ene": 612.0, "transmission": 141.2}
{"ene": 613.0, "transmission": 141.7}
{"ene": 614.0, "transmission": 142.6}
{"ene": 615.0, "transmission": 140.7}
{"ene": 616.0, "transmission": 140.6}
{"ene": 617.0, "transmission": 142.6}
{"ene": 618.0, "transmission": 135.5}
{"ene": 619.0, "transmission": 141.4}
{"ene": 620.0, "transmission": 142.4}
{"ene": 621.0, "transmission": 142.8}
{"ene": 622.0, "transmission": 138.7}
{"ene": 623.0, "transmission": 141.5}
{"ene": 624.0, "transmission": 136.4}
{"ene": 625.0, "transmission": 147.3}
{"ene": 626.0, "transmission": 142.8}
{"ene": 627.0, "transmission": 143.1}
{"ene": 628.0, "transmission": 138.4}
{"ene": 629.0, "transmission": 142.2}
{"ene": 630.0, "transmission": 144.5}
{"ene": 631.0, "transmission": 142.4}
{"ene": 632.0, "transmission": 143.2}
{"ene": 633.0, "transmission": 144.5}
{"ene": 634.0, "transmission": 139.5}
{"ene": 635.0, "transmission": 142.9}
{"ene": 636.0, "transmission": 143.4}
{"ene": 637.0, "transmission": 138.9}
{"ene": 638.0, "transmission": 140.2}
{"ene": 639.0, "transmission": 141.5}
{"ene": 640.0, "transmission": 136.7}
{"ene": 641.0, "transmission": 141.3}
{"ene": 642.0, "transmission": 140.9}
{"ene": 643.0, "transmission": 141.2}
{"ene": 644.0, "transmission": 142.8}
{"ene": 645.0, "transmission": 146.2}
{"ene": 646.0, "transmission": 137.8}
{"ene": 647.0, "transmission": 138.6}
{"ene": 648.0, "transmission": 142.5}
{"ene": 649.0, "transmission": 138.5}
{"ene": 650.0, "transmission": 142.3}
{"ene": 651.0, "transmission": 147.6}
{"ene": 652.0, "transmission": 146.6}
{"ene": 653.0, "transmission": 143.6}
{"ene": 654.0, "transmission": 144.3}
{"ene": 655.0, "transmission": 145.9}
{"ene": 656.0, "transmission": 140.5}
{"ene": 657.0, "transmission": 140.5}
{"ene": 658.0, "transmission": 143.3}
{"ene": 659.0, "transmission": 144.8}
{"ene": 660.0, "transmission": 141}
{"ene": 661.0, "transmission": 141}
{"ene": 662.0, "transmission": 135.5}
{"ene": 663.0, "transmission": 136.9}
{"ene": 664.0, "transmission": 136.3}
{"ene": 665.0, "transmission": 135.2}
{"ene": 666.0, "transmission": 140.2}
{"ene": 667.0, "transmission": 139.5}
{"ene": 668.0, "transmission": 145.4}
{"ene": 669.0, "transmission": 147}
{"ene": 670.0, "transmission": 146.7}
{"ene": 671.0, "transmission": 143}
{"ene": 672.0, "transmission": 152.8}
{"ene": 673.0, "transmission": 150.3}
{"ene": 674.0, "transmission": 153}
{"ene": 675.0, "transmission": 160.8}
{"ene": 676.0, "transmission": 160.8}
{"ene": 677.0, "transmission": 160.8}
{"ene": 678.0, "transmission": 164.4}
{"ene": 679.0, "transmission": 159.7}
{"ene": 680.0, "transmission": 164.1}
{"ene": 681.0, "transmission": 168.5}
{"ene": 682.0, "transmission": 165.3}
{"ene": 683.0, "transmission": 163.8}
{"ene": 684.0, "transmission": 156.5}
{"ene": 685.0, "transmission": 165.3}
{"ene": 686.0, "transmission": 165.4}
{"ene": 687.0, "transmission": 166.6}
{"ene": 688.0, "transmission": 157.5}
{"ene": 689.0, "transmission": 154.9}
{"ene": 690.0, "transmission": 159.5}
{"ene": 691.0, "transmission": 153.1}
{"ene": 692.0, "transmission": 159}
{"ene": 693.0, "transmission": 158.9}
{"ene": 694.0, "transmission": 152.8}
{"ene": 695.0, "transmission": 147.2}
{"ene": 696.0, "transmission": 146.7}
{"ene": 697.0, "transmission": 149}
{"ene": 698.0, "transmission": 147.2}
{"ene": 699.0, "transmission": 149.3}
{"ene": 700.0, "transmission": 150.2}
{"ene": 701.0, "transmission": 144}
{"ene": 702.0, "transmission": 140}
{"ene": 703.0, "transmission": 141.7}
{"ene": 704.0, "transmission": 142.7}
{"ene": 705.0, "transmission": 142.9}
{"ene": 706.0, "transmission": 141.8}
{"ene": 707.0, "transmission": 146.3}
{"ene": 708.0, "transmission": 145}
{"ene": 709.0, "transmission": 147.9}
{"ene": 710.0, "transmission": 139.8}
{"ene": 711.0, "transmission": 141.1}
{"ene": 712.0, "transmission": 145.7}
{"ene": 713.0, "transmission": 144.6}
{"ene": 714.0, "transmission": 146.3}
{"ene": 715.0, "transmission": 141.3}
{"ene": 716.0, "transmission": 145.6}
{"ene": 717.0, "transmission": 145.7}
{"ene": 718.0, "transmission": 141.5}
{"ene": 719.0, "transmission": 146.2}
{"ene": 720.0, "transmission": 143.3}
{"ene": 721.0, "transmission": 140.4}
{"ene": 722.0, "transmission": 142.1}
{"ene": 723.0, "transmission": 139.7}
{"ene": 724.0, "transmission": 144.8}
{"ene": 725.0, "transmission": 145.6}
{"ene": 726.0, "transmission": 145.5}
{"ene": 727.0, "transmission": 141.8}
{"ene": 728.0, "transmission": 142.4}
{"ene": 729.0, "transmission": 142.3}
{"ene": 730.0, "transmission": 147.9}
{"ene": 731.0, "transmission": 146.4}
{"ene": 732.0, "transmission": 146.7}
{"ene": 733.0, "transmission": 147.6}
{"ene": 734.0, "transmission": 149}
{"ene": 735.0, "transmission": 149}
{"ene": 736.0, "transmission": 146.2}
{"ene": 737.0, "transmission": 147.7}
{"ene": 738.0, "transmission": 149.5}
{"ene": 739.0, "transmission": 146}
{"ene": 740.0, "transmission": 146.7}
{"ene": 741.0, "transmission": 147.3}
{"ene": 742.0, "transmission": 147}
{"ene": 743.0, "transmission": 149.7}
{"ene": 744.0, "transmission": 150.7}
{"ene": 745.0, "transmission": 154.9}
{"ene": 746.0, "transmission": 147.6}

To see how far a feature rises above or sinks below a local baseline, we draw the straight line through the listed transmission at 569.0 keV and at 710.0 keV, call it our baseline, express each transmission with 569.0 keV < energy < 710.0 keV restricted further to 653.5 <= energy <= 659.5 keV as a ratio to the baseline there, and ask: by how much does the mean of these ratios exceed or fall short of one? 0.04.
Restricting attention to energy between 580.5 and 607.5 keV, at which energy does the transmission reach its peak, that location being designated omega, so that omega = 603.0 keV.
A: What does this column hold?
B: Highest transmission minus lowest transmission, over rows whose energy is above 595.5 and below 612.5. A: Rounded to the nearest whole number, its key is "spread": 16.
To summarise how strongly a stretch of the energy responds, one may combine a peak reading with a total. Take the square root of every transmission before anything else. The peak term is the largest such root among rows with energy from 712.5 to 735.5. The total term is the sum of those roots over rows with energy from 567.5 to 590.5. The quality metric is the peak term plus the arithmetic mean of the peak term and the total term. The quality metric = 147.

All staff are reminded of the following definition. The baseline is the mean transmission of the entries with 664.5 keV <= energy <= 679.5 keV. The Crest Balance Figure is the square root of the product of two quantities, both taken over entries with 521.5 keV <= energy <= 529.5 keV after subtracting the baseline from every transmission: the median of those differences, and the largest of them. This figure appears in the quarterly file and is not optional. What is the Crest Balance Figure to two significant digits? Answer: 6.3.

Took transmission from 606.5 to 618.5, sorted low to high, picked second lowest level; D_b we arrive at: 137.4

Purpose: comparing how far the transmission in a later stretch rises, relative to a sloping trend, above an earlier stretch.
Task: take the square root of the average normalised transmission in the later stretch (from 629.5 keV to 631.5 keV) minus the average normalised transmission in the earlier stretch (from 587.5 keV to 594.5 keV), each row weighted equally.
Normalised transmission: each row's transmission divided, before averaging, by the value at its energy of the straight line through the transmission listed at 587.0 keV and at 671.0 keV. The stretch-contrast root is 0.29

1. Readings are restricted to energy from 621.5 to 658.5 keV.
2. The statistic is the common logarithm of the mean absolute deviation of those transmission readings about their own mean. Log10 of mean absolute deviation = 0.36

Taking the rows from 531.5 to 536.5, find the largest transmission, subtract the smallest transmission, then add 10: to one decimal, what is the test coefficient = 18.0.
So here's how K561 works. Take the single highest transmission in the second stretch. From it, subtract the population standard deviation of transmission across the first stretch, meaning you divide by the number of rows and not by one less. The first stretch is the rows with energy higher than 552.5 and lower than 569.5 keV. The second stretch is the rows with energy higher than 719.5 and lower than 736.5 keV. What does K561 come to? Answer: 144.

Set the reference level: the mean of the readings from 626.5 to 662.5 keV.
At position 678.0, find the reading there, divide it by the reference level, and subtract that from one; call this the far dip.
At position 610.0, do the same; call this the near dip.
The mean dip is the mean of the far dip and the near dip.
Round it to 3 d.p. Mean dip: -0.072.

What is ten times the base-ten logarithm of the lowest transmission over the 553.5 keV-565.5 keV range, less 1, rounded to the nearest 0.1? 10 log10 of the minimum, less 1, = 20.3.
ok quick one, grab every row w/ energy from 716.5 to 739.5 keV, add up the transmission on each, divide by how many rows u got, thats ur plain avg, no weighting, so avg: 145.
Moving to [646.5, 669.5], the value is 142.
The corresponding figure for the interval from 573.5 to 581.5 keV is 125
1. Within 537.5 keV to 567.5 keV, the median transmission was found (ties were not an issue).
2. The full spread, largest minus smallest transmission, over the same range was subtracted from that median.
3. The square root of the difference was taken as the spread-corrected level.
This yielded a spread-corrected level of 11.3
